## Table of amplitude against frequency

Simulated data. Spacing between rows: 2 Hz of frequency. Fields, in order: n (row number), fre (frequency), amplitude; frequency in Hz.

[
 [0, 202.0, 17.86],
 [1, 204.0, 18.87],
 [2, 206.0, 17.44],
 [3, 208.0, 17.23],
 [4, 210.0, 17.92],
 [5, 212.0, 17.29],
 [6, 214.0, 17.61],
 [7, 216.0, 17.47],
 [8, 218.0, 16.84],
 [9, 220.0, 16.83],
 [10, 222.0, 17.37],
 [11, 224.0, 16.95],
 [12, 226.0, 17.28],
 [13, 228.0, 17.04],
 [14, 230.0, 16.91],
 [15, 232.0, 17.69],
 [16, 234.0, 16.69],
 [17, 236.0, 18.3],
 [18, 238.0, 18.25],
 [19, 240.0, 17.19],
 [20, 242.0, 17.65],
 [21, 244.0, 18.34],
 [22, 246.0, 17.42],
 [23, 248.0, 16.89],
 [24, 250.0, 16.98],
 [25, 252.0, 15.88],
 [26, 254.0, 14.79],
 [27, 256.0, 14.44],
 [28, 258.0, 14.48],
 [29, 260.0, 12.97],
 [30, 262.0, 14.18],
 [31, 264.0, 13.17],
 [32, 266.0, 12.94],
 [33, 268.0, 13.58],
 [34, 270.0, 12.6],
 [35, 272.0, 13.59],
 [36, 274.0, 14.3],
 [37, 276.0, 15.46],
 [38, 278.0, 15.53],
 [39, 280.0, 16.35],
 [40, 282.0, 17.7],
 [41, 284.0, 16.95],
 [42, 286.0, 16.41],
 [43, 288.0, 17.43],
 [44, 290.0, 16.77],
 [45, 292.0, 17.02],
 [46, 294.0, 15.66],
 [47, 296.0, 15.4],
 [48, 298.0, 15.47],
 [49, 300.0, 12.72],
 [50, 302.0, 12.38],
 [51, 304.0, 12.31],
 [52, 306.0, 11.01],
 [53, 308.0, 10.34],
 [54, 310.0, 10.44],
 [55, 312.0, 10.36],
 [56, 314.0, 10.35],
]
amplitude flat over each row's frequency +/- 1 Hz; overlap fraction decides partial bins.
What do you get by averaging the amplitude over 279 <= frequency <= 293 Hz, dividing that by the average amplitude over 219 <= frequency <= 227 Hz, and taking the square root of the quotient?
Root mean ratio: 0.995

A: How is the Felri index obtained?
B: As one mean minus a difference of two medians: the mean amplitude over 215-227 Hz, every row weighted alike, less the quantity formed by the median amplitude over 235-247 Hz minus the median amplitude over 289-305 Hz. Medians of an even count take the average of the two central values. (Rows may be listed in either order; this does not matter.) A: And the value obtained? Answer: 15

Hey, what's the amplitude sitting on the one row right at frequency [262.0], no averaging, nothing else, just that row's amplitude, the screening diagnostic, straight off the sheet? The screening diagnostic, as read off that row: 14.18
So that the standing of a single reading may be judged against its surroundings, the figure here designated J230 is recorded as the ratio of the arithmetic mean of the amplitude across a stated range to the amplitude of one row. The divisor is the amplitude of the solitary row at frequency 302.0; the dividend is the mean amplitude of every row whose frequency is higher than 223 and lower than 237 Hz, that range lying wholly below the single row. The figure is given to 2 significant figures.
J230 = 1.4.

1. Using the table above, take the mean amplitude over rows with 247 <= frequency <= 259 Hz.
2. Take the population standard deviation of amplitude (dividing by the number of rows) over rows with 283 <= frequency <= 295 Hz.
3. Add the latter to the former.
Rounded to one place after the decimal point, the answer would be 16.1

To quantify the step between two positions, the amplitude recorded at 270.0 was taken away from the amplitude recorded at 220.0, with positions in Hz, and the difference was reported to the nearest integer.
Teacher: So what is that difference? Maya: 4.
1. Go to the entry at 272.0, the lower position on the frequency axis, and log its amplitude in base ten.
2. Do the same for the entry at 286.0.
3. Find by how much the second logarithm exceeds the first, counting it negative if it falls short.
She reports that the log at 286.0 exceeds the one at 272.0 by 0.082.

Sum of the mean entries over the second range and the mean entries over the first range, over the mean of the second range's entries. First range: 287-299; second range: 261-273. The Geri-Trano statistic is 2.22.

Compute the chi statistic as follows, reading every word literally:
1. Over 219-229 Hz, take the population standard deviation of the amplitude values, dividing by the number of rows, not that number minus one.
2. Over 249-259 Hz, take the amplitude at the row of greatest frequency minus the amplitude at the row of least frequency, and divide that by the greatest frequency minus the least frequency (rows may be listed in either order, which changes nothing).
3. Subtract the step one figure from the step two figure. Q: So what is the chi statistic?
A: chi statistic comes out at -0.51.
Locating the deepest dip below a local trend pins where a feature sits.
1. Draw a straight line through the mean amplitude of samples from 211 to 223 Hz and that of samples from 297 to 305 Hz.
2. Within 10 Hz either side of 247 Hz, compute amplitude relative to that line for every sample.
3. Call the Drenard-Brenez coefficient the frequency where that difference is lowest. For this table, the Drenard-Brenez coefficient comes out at 256.0 Hz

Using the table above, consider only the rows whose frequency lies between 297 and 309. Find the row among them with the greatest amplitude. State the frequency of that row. 298.0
